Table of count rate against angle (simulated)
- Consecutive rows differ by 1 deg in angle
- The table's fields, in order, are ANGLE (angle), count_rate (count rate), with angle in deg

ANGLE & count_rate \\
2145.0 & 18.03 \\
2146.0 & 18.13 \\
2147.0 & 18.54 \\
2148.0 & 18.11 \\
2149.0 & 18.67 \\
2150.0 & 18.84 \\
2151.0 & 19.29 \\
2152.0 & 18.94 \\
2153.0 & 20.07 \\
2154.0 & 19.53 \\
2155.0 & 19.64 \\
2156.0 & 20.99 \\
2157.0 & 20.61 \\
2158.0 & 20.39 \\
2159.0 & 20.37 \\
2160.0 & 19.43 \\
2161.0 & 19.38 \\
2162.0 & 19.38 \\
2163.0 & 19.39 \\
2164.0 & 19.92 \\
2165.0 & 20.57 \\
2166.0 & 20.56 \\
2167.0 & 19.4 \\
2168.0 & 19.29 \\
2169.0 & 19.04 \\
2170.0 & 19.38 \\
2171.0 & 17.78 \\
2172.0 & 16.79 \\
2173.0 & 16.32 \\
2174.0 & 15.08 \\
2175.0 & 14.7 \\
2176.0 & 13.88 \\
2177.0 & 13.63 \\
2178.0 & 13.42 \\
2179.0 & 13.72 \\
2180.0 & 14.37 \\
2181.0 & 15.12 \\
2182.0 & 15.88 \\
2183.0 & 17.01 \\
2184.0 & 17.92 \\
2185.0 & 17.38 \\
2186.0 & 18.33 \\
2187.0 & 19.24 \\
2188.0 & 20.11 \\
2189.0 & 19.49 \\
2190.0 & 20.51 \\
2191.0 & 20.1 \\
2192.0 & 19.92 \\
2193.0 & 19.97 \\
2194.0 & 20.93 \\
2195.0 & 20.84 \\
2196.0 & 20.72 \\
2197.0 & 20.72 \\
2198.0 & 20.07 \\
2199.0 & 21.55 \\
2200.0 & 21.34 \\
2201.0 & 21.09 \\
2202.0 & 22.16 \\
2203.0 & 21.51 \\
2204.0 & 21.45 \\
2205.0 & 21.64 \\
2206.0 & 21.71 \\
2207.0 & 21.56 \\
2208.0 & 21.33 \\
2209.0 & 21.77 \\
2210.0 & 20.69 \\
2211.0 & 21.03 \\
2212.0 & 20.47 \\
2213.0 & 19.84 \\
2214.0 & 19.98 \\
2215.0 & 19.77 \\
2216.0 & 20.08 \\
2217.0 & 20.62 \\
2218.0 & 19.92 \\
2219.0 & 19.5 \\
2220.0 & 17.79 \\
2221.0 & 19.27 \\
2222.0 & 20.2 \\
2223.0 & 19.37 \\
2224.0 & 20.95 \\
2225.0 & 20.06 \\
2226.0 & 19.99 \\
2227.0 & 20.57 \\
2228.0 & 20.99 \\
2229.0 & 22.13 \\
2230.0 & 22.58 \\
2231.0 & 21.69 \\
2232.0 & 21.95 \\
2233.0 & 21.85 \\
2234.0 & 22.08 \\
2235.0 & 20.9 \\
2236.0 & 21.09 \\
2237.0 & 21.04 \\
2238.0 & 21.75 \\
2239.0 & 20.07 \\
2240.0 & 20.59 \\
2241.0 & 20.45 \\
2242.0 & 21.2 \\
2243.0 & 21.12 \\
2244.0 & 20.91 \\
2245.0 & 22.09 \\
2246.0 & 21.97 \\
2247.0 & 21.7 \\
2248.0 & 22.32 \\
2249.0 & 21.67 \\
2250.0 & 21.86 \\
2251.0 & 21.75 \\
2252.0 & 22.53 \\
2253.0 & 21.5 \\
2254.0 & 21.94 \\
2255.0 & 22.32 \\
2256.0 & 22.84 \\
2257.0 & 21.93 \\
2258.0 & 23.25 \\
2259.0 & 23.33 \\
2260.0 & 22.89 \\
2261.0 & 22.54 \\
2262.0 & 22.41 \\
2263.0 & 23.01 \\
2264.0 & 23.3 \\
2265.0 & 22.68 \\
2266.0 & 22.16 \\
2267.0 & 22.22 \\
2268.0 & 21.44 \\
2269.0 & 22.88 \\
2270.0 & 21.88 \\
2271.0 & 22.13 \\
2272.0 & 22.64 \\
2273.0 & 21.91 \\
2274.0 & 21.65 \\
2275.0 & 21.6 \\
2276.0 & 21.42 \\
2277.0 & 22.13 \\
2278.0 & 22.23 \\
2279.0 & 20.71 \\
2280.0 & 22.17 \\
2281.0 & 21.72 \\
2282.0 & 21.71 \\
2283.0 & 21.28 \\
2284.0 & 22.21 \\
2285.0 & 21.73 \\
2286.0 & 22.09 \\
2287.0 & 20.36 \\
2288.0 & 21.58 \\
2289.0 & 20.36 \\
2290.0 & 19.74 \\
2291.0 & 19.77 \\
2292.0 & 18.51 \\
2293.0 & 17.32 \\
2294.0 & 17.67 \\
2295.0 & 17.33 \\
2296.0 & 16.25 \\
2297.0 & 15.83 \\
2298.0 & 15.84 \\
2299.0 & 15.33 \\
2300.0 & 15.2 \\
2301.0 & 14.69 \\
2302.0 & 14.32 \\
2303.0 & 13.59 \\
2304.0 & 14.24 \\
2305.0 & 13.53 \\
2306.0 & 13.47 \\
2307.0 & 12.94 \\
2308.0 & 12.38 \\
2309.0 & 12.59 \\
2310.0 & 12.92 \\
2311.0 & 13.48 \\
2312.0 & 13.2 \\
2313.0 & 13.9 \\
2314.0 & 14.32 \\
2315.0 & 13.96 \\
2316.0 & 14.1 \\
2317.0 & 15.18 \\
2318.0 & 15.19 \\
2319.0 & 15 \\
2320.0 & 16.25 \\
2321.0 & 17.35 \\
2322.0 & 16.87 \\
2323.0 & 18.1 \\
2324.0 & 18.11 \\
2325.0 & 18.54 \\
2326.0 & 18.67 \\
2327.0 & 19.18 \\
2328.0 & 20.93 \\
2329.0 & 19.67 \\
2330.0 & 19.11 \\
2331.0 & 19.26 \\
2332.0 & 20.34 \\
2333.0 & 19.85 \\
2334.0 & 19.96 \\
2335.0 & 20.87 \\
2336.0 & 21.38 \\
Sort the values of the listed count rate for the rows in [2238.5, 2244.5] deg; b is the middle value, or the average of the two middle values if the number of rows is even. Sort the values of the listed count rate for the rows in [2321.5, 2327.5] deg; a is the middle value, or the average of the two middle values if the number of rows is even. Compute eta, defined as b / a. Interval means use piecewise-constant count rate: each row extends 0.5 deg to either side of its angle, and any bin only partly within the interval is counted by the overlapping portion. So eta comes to 1.13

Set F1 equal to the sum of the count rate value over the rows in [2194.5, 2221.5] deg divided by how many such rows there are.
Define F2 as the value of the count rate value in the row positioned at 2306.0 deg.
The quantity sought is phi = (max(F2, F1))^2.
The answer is 428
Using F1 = 20.7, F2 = 13.47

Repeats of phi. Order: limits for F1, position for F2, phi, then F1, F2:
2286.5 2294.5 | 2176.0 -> 377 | 19.4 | 13.88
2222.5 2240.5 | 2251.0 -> 473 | 21.1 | 21.75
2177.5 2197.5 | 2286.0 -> 488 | 18.3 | 22.09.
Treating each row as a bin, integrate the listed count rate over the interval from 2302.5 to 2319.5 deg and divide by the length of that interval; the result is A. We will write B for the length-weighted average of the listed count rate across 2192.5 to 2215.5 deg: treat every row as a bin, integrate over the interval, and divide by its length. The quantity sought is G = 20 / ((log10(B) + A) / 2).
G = 2.7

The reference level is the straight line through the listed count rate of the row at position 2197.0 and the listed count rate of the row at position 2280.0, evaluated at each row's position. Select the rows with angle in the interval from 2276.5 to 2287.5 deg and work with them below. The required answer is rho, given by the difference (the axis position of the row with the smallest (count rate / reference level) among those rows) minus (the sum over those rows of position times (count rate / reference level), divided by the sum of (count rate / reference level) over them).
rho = 5.0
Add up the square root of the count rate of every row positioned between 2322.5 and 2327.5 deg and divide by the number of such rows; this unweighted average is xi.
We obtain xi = 4.30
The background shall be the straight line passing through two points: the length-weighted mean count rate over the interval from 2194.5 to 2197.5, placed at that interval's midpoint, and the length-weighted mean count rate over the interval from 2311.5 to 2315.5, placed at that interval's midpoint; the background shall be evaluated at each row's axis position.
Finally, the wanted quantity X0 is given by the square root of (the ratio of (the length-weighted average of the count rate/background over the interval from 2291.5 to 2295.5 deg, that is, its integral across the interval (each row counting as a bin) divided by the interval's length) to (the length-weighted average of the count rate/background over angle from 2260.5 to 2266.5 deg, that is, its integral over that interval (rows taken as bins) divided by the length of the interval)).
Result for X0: 0.93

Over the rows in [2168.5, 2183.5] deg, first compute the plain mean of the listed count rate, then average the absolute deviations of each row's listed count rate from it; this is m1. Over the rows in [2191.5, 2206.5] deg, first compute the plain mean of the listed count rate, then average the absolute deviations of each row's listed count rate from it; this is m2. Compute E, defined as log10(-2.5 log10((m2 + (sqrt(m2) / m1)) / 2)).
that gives -0.13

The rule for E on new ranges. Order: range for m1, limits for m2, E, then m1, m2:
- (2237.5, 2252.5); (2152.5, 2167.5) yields -0.73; 0.6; 0.50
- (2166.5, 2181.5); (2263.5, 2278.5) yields 0.04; 2.0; 0.41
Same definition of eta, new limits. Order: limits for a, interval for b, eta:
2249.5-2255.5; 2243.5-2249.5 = 1.00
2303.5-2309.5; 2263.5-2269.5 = 1.70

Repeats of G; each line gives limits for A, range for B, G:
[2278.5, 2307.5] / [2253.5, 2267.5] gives 2.1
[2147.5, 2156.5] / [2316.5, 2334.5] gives 1.9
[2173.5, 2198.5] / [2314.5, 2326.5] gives 2.1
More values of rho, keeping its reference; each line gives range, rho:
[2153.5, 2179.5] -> 12.4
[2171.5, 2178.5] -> 3.2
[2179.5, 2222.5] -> -21.4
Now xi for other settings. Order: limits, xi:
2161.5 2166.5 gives 4.47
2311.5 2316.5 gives 3.73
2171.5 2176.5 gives 3.92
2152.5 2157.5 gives 4.49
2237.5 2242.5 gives 4.56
